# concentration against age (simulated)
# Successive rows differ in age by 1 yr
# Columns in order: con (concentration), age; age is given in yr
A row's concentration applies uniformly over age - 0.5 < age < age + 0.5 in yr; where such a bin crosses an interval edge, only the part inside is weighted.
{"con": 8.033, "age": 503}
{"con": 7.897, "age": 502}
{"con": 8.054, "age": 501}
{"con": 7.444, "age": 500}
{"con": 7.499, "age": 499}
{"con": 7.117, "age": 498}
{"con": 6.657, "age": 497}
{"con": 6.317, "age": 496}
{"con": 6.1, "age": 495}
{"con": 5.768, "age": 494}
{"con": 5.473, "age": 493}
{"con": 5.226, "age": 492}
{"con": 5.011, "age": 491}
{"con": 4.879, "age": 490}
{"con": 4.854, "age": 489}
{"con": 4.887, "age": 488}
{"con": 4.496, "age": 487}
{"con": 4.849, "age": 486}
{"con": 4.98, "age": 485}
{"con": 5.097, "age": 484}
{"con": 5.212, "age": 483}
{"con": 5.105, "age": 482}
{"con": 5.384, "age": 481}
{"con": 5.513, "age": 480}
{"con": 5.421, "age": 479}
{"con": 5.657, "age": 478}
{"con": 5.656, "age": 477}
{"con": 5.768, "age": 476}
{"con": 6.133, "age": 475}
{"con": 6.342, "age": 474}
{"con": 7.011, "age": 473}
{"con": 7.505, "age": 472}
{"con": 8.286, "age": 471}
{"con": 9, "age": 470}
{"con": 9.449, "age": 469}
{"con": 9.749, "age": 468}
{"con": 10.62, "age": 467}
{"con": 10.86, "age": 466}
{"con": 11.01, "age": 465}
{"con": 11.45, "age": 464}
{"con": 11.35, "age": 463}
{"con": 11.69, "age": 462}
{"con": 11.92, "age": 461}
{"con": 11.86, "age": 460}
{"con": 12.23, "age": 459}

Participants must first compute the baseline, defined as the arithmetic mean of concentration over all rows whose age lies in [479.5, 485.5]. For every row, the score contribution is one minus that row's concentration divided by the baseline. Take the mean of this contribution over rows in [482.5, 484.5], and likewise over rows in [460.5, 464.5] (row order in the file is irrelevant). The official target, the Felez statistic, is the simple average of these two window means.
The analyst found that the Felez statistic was -0.61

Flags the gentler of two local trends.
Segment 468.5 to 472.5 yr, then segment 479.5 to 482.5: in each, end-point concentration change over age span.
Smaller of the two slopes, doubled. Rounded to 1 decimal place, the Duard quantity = -1.3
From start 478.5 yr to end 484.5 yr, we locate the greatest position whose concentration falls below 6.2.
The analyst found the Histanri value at 484 yr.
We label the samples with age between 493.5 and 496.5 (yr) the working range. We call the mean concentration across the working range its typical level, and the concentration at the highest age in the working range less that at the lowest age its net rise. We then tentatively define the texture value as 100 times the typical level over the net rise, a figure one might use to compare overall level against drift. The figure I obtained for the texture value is 1104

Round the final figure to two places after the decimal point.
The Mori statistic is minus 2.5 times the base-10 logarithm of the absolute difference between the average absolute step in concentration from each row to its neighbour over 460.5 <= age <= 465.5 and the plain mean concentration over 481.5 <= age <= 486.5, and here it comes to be -1.70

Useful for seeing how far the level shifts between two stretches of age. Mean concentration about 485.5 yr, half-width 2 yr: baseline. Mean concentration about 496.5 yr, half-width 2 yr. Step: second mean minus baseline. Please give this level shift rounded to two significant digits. 1.7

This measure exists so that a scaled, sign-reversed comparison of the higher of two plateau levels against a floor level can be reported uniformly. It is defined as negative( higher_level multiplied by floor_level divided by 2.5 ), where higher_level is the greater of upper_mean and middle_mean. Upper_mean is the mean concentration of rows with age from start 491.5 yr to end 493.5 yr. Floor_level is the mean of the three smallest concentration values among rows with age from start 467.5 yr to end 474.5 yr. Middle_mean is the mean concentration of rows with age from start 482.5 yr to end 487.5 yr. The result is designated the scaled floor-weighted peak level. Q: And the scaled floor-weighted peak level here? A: -14.9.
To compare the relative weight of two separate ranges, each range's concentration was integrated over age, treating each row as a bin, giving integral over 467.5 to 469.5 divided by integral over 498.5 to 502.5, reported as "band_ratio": 0.6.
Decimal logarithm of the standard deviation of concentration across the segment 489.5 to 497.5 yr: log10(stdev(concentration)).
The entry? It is -0.2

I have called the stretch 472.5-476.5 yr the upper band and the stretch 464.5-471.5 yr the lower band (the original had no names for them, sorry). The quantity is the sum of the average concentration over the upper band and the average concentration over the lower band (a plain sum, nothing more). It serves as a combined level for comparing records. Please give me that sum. 16.2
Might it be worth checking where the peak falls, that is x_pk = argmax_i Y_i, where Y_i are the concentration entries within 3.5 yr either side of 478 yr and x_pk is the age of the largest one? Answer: 475 yr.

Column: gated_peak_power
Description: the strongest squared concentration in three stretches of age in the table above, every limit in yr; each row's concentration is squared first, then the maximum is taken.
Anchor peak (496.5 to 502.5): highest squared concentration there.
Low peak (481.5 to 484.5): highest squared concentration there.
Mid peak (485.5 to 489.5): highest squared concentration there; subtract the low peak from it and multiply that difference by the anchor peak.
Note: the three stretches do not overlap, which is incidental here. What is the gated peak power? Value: -213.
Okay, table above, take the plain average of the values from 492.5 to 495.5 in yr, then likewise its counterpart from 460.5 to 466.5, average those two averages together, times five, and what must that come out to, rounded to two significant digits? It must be 43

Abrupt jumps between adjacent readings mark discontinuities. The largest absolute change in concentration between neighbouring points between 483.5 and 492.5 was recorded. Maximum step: 0.39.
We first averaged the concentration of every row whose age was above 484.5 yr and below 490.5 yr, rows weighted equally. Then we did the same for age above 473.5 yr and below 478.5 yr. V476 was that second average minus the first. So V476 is 1.1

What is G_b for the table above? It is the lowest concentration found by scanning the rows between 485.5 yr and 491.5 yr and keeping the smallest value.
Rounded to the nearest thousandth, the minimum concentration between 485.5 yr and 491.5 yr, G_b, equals 4.496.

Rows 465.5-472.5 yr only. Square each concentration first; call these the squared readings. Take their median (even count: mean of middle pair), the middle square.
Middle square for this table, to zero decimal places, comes 89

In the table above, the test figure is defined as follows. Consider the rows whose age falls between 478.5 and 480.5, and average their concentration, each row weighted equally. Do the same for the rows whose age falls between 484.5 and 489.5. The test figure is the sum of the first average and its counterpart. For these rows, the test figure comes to 10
